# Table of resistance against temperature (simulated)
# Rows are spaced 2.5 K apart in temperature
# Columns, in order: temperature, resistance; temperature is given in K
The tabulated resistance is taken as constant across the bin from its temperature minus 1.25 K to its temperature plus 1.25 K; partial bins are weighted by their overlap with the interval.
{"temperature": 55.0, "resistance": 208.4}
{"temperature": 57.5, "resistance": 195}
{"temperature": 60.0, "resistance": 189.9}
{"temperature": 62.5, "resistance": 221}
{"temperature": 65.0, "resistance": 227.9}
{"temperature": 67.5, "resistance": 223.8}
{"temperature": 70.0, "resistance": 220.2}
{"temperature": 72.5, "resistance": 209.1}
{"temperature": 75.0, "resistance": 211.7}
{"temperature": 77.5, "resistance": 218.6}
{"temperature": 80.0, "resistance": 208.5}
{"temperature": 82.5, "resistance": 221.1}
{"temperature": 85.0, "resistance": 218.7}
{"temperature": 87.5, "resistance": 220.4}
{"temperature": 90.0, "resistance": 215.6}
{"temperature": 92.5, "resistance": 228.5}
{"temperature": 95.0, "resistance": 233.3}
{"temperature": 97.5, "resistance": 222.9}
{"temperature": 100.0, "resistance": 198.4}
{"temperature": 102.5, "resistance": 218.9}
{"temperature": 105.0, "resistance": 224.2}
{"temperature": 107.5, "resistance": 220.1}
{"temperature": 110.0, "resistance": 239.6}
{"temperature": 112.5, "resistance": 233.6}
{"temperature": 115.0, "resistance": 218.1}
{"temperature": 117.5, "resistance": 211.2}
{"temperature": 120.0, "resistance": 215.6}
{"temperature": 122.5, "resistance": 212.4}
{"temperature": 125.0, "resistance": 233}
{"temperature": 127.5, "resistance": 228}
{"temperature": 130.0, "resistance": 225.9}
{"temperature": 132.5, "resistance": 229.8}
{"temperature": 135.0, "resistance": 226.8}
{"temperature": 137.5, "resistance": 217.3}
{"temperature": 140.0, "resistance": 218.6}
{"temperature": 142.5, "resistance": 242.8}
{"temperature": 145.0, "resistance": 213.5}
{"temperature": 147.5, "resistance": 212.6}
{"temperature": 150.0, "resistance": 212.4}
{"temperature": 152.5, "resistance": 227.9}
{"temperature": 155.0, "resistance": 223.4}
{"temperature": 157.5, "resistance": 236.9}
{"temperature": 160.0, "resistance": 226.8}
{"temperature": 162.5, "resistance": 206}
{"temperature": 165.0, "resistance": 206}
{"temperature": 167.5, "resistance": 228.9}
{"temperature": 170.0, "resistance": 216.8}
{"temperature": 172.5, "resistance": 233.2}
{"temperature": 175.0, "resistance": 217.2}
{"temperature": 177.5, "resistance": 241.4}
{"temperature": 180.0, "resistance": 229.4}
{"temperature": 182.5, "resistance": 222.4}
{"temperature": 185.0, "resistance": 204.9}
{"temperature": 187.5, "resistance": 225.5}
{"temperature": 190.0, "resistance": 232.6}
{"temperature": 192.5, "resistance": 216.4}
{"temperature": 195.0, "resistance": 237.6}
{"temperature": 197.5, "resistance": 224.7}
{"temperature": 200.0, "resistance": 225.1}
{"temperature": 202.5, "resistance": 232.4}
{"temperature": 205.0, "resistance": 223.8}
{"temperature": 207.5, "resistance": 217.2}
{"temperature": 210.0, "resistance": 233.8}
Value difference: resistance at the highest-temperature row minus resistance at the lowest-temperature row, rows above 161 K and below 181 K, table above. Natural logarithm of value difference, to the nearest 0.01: 3.15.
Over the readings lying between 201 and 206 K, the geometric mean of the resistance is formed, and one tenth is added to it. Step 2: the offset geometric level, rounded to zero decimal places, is 228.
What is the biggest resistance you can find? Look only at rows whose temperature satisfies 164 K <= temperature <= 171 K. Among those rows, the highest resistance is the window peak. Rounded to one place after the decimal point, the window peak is 228.9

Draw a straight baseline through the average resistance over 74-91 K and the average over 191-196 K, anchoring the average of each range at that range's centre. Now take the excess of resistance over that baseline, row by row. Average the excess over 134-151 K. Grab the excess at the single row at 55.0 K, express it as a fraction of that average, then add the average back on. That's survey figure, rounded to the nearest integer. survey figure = 2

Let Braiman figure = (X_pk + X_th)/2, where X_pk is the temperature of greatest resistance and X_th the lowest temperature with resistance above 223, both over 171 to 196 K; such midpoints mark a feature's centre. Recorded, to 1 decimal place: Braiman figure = 175.0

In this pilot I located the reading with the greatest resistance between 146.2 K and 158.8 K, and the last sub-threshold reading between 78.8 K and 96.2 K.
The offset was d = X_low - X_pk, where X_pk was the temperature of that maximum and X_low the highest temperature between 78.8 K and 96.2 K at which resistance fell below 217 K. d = -67.5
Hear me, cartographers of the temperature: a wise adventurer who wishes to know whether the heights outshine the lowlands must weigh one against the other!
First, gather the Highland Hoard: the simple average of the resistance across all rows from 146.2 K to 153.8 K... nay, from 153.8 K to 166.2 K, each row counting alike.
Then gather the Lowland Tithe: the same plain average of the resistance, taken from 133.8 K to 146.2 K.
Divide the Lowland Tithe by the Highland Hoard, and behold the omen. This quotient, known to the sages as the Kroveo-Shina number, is 1.02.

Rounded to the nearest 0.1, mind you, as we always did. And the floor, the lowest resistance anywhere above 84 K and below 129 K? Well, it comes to 198.4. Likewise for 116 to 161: 211.2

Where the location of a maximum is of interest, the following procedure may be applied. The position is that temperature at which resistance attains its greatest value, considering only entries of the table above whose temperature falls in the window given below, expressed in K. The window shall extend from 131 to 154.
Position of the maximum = 142.5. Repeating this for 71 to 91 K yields 82.5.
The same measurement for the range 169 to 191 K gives 177.5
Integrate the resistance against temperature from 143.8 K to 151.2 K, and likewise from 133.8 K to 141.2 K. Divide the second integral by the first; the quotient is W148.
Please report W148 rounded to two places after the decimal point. 1.04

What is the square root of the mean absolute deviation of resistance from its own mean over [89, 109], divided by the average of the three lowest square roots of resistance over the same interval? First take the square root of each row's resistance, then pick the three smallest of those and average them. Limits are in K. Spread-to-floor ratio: 0.182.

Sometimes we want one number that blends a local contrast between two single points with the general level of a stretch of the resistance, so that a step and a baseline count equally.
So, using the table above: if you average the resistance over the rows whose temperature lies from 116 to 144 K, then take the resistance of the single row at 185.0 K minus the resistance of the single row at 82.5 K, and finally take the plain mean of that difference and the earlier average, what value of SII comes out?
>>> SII 104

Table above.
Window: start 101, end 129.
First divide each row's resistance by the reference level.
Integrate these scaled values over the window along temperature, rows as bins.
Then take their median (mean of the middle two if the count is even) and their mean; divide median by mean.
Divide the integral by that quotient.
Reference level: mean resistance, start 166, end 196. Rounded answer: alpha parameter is 28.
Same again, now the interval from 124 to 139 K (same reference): 15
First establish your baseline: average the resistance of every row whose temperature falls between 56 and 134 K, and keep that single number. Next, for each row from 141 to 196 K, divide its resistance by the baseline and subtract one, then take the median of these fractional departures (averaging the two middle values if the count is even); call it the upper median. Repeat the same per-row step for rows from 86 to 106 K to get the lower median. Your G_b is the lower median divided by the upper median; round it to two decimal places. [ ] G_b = 0.47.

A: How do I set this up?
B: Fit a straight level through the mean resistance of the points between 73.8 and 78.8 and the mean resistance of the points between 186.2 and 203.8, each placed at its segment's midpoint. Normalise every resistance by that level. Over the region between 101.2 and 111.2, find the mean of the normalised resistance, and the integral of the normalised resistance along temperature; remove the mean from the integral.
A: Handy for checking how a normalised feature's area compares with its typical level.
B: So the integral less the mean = 9.30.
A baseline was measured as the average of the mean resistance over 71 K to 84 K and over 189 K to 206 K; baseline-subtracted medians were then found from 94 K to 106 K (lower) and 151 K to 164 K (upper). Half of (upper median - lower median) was 2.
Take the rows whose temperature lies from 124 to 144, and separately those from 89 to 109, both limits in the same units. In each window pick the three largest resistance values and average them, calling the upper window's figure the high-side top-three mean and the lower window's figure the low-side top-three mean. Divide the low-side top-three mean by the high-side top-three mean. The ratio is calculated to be 0.972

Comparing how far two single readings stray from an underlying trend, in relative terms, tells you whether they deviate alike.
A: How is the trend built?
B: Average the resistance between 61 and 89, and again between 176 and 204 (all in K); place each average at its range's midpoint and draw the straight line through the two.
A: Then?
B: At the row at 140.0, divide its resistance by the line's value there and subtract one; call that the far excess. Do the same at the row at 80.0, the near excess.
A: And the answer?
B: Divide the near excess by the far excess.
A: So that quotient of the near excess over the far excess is 2.4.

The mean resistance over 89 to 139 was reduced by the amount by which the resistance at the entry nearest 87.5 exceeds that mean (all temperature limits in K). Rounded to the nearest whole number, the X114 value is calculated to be 225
